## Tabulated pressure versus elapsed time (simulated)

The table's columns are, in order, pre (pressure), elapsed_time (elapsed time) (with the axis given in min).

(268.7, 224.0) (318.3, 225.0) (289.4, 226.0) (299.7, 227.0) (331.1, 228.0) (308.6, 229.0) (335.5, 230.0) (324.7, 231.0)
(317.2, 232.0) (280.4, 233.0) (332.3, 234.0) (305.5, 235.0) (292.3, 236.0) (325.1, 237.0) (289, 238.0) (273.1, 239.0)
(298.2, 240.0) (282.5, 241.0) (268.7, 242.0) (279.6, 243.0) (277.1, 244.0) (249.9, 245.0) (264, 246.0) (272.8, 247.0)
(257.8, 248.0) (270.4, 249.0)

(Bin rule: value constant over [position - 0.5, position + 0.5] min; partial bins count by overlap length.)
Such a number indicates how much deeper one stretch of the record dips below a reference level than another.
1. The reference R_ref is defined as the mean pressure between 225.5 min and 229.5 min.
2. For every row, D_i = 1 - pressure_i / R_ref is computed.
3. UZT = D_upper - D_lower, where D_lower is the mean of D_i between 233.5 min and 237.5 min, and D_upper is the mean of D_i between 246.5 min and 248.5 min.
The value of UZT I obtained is 0.16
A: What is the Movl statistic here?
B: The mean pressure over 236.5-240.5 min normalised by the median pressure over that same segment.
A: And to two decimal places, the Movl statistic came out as 1.01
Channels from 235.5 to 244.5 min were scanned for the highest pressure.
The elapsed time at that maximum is 237.0 min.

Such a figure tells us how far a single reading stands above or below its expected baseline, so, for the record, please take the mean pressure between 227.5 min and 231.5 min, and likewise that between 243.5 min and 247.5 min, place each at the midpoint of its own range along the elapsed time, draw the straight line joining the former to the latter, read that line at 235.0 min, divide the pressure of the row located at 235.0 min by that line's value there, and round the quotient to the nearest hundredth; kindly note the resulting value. 1.00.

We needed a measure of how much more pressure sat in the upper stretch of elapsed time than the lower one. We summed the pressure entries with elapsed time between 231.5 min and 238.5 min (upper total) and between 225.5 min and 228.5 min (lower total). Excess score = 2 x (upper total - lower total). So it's 2443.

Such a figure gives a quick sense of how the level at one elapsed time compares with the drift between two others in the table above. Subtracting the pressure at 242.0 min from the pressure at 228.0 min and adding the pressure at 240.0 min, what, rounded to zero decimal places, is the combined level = 361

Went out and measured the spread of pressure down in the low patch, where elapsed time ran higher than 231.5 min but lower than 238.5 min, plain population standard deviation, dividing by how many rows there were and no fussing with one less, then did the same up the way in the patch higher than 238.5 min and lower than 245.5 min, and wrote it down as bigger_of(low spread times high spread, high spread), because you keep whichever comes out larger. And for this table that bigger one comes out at 247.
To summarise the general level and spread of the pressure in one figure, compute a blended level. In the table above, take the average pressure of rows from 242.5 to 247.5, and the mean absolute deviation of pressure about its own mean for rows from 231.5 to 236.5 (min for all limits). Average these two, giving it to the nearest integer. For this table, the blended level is 142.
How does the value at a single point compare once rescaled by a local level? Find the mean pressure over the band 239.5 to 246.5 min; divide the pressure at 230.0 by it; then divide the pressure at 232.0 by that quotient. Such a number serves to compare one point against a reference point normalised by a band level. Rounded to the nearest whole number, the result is 259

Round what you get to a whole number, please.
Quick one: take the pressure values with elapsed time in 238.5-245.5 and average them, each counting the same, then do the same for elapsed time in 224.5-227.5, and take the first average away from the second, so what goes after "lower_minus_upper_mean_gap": 27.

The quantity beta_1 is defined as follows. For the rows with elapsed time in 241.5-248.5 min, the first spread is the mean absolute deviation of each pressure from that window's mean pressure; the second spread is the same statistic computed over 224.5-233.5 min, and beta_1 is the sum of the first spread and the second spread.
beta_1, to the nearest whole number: 24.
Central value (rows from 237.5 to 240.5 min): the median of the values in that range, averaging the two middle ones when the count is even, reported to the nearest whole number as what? 289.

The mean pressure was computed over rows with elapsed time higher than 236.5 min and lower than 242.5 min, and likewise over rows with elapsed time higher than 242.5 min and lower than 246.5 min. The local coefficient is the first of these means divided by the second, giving 1.08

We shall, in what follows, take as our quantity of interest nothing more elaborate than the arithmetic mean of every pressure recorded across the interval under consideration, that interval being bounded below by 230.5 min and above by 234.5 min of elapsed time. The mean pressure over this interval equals 314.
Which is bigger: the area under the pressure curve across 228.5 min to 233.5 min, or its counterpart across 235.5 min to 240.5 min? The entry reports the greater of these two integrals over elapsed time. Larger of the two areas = 1566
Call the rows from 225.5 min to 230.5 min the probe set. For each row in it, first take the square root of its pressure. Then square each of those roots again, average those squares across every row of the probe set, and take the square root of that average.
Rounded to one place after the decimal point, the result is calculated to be 17.7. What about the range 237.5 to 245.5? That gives 16.7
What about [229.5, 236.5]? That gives 17.7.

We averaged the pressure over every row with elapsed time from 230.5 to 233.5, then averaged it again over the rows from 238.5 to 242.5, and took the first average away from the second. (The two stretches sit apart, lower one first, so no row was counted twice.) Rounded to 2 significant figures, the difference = -27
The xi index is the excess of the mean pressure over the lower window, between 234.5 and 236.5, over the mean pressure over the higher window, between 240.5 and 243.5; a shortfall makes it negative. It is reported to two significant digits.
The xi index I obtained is 22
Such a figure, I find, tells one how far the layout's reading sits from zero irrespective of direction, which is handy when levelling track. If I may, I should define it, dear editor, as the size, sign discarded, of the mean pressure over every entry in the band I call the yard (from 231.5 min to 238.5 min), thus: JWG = 306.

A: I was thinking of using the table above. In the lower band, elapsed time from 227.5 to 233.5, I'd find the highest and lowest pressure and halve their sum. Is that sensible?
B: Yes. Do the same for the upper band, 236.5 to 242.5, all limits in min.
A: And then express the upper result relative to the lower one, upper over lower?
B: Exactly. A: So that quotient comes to 0.964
